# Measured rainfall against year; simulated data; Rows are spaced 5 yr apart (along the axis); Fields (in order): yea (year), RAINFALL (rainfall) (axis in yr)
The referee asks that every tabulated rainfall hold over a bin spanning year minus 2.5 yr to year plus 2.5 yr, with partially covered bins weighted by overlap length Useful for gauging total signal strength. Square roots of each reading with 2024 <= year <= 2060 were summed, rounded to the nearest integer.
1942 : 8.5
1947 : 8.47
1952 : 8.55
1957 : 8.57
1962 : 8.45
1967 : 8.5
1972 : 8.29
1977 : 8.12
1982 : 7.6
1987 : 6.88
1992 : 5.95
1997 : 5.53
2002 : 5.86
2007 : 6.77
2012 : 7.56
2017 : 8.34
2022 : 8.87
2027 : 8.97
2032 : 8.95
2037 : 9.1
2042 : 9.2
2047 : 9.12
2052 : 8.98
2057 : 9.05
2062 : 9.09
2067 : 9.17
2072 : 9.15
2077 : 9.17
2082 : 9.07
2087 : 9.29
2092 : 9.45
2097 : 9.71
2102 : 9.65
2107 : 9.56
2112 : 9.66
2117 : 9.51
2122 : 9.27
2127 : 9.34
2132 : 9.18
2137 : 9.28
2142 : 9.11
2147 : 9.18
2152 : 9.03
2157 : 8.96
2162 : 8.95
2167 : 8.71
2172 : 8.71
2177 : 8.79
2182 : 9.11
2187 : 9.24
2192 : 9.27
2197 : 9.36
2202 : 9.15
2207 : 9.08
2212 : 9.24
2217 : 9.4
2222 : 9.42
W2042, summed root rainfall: 21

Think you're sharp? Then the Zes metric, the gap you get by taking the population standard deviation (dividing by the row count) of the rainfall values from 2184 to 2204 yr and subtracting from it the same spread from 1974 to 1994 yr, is -0.74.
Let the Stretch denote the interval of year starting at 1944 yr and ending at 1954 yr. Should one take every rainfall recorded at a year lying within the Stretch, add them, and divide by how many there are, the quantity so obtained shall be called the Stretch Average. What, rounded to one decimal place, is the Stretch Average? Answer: 8.5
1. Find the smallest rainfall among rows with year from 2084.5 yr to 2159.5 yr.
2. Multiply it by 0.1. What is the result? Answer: 0.896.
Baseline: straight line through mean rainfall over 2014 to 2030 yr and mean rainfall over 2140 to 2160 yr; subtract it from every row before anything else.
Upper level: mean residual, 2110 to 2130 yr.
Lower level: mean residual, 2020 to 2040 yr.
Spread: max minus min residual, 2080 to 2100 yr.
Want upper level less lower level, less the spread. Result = -0.4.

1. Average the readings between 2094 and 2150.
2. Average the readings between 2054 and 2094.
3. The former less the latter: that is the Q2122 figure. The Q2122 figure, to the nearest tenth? 0.2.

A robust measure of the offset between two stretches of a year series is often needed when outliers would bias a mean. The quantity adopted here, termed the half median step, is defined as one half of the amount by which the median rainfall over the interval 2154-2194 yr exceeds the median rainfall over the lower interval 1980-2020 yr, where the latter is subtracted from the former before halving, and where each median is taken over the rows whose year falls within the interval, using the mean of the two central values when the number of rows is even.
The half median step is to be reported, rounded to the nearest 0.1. 1.1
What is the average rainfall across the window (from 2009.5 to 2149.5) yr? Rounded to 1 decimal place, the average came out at 9.1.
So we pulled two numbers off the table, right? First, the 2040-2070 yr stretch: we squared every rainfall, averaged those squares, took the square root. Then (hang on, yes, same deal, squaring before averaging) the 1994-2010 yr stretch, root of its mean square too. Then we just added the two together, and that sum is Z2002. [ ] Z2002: 15.2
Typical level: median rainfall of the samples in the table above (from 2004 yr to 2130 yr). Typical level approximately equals 9.15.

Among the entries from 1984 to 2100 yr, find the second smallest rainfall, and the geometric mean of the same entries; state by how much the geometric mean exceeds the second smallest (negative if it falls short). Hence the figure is 2.43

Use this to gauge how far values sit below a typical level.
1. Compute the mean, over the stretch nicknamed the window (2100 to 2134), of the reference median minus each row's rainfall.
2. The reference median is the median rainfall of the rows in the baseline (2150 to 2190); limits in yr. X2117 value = -0.5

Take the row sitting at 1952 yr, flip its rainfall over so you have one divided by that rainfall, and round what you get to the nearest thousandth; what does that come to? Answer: 0.117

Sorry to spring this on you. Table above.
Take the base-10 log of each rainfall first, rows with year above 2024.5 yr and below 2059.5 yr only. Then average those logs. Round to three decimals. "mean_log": 0.957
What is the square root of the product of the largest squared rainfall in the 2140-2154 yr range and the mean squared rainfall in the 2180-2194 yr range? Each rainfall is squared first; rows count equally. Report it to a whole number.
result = 85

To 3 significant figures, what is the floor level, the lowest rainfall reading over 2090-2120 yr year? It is 9.45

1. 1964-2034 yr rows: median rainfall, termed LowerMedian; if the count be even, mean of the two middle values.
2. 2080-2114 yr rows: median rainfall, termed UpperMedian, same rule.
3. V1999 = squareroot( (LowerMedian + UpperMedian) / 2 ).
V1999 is 2.95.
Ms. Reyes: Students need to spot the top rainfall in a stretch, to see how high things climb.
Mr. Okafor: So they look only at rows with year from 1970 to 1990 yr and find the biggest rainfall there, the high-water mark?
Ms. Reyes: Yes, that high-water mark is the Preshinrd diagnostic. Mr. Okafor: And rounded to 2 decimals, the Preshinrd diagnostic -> 8.29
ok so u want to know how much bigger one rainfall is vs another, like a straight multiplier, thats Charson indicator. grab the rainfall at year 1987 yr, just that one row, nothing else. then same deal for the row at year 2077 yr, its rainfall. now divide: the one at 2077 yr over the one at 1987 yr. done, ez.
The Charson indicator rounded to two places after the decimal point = 1.33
